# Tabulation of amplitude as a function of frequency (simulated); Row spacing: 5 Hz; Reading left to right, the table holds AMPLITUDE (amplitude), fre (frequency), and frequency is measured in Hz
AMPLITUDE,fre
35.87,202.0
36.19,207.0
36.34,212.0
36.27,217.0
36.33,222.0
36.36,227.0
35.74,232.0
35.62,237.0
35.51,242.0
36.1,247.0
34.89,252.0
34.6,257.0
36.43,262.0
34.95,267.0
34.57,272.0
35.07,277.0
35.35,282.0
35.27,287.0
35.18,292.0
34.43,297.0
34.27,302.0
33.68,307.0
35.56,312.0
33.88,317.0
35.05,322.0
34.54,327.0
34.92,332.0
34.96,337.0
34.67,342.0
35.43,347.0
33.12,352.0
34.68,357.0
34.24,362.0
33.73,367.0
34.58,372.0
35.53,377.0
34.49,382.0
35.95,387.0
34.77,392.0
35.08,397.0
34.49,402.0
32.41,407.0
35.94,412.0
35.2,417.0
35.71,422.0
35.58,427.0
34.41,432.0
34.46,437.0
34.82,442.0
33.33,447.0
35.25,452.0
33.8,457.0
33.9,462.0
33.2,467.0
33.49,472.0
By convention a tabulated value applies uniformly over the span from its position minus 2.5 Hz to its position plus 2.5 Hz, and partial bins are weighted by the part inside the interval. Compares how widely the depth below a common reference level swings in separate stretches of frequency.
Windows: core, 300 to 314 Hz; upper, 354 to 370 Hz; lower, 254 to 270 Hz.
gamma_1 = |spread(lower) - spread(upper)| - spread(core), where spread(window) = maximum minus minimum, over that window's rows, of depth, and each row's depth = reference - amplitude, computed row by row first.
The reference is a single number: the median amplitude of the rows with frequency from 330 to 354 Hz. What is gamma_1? -1.0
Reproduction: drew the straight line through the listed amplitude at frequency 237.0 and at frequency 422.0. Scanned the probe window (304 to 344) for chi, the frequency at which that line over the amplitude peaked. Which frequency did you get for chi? 307.0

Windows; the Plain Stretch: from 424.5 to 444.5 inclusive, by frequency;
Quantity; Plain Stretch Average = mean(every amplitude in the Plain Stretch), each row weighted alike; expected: 34.8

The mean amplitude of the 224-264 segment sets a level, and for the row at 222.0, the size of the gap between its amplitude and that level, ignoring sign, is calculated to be 0.7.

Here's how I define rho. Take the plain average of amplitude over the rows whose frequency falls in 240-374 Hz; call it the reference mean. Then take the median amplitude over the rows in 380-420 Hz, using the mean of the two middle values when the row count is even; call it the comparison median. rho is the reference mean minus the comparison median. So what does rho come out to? -0.1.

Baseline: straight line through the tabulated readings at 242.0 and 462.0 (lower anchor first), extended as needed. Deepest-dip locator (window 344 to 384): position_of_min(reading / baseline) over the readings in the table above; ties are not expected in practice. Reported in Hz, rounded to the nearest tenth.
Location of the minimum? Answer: 352.0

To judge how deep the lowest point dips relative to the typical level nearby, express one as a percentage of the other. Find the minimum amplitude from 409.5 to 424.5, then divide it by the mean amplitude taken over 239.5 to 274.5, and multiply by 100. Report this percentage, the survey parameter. 99.7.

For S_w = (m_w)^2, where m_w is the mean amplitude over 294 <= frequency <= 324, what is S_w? 1189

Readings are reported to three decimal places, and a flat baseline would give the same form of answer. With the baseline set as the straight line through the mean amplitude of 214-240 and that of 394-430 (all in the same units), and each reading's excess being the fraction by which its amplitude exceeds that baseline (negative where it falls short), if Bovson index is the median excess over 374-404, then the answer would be -0.003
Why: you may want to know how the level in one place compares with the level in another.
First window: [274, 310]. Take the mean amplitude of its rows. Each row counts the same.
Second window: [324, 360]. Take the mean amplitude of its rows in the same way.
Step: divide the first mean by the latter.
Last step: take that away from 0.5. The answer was -0.504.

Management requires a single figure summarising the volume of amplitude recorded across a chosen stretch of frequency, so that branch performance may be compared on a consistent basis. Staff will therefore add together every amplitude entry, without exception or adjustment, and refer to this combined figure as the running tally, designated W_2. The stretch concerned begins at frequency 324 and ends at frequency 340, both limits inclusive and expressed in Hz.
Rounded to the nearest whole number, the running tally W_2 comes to 104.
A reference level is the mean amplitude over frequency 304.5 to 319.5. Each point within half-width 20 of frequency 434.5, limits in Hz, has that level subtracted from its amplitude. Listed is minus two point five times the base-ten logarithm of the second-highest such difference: -0.20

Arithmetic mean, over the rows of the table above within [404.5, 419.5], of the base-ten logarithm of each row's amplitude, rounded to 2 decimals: 1.54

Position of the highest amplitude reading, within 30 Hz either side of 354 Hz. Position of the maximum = 377.0 Hz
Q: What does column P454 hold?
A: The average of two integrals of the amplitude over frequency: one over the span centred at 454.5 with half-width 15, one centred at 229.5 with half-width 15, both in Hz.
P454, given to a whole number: 1050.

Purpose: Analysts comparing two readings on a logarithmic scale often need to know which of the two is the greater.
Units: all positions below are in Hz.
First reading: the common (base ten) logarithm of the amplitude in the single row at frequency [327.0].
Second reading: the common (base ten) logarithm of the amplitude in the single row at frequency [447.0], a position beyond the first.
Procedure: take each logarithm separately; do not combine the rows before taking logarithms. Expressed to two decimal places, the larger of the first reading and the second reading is 1.54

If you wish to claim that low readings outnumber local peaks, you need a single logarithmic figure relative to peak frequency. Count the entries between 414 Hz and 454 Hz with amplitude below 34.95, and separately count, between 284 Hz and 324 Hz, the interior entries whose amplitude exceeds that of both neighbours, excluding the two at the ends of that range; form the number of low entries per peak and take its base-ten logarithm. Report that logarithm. 0.60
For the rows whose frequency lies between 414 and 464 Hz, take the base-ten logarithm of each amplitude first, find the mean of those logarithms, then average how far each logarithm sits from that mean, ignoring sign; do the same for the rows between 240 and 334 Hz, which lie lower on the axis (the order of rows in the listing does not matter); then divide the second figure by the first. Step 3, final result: 0.76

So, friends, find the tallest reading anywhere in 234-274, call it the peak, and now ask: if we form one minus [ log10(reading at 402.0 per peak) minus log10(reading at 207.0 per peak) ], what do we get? 1.021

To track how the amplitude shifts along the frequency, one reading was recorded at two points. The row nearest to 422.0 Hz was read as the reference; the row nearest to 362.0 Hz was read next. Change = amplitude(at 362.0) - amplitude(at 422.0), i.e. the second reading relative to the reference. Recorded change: -1.5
